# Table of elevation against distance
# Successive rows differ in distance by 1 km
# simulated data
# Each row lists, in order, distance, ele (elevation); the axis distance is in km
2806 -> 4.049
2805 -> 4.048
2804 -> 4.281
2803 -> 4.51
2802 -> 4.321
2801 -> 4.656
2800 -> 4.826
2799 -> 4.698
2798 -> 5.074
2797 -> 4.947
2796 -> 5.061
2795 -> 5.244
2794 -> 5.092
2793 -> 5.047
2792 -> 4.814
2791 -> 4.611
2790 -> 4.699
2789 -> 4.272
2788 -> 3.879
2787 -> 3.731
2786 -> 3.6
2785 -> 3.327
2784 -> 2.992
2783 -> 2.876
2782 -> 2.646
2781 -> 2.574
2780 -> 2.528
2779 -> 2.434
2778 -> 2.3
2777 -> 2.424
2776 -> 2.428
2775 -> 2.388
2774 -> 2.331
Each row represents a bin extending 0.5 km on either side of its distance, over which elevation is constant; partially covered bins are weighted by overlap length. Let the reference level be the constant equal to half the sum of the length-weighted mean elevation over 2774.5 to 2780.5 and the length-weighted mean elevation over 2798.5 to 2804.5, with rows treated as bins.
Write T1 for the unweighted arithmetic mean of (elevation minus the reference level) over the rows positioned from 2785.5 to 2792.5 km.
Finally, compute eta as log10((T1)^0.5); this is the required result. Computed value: -0.06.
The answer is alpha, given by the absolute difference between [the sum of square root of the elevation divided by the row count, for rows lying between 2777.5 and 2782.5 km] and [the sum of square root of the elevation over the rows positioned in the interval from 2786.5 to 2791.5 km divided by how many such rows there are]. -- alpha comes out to 0.48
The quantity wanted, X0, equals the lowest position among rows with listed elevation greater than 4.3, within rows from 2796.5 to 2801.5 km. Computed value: 2797 km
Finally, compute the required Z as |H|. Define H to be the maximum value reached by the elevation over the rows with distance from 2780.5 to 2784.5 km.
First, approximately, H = 2.992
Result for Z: 2.99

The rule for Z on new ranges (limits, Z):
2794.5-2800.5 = 5.24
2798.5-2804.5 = 4.83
